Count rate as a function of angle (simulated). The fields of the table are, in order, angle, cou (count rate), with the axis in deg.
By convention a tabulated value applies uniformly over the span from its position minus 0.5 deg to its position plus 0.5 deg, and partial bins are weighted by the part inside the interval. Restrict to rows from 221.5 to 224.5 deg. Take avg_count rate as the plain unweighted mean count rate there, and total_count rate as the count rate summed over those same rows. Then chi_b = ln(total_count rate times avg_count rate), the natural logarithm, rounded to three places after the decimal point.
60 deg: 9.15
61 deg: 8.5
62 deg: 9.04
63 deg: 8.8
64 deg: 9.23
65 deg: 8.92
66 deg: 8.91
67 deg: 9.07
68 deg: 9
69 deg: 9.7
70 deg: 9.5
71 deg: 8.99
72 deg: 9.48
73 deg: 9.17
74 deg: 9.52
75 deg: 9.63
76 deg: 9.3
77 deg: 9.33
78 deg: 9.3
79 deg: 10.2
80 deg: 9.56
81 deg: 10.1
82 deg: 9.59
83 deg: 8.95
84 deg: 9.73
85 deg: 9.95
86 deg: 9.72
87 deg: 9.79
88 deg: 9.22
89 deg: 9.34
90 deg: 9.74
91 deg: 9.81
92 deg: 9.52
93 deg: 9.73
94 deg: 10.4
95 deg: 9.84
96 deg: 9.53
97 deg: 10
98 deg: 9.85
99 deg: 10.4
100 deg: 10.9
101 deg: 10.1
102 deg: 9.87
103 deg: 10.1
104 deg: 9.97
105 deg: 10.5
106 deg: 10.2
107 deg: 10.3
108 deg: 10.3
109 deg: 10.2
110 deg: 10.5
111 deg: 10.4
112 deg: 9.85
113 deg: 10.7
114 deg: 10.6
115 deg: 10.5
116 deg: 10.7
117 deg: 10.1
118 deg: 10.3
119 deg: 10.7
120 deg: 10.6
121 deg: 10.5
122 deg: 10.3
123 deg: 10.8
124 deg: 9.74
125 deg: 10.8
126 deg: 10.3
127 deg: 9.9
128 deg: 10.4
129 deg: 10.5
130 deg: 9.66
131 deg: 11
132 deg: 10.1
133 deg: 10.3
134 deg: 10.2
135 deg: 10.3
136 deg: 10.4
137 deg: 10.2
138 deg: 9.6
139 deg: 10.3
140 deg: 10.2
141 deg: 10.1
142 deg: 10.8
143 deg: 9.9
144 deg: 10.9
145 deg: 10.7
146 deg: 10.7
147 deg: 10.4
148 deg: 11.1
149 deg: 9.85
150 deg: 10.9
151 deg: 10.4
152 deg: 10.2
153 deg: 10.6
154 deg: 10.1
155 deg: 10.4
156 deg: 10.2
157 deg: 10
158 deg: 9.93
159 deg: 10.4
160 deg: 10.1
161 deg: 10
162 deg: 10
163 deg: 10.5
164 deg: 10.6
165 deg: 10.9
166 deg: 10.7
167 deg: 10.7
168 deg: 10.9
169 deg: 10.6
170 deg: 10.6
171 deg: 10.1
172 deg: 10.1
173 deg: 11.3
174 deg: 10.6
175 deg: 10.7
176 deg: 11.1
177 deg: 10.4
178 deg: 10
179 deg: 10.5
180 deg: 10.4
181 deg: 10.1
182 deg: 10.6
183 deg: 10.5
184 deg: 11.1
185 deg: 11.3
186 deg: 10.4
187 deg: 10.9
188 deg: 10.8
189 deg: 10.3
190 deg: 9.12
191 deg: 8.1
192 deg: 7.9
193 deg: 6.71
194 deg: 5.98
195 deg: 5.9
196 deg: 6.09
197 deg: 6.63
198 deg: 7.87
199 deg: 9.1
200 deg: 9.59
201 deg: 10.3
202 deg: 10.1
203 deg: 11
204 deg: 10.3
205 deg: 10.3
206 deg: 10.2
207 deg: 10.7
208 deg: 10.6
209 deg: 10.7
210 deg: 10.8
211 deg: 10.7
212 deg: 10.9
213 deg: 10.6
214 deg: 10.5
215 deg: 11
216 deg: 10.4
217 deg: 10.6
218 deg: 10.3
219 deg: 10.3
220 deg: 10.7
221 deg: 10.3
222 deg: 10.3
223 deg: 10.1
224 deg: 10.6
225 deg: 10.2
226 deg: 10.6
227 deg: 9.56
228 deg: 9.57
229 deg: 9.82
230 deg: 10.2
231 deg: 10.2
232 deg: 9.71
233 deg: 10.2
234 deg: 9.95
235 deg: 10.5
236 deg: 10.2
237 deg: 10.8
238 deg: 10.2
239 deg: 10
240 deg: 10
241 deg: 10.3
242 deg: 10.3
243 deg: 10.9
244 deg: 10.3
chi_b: 5.769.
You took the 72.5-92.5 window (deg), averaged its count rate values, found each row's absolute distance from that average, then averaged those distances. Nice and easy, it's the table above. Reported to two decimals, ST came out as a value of 0.25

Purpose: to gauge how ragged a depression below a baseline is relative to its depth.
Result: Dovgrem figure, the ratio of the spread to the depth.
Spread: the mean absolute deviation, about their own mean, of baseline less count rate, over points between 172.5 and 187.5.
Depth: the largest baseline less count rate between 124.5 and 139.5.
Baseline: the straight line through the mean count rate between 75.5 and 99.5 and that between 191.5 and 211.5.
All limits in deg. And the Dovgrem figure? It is -1.9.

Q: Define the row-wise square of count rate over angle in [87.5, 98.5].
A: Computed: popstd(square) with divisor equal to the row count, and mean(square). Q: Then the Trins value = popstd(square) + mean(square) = 101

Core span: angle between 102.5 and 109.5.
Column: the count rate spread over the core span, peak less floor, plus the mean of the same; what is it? 10.8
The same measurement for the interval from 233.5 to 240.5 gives 11.1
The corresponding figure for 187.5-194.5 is 13.2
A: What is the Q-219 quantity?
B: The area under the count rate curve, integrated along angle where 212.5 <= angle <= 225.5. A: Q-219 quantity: 136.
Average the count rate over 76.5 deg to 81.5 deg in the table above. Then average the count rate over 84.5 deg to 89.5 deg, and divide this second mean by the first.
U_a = 0.99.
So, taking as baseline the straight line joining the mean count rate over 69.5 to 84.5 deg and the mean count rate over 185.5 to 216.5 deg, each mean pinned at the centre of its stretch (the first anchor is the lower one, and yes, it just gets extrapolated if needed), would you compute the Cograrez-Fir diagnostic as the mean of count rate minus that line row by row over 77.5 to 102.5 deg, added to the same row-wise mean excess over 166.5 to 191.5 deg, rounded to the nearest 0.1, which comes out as 1.3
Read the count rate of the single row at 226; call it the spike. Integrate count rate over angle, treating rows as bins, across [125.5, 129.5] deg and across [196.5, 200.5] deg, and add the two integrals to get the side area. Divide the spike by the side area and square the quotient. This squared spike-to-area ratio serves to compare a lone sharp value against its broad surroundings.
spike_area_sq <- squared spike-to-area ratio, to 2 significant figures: 0.020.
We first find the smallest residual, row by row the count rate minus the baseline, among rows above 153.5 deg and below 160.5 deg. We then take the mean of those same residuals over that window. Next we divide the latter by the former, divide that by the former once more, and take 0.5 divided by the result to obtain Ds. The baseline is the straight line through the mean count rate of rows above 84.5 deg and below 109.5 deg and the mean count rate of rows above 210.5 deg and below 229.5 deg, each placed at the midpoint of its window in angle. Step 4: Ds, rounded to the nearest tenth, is -5.9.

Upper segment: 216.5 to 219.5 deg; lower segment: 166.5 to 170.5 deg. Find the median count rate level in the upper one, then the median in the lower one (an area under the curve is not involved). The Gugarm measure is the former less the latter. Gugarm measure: -0.35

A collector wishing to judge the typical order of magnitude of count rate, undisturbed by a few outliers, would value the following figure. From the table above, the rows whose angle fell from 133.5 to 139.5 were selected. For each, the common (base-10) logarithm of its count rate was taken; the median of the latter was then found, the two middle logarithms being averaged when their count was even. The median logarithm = 1.01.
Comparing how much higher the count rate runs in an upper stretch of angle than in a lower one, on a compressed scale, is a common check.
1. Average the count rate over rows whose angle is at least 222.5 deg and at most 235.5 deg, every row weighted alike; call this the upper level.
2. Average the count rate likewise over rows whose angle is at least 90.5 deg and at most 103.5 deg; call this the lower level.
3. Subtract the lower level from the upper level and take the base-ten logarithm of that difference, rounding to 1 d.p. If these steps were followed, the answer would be -1.0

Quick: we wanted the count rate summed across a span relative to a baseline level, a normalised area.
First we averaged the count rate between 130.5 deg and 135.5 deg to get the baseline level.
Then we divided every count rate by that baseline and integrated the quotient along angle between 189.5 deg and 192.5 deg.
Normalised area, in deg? 2.42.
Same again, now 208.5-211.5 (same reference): 3.10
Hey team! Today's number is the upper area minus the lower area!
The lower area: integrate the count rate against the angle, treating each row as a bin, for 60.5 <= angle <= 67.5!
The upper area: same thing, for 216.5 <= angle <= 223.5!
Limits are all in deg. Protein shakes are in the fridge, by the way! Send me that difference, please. 10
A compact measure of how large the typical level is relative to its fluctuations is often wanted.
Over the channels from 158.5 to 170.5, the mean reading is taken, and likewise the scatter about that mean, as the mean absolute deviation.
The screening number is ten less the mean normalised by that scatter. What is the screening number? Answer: -32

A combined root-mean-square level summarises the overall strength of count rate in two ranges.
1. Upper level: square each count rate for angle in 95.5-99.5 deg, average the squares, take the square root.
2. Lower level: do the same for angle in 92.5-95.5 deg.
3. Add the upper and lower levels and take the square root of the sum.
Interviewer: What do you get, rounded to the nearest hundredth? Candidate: 4.47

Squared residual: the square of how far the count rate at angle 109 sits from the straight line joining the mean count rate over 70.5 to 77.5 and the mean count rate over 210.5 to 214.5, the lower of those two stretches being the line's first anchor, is 0.27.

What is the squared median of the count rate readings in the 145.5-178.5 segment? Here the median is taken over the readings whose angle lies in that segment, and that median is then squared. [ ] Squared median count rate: 108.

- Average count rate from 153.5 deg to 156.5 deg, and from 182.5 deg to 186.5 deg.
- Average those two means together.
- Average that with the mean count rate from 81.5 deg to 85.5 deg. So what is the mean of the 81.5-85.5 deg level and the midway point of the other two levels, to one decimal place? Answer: 10.0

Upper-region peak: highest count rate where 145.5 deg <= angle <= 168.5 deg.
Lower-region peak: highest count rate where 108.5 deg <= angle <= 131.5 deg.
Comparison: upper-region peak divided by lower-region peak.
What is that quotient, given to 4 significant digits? 1.009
